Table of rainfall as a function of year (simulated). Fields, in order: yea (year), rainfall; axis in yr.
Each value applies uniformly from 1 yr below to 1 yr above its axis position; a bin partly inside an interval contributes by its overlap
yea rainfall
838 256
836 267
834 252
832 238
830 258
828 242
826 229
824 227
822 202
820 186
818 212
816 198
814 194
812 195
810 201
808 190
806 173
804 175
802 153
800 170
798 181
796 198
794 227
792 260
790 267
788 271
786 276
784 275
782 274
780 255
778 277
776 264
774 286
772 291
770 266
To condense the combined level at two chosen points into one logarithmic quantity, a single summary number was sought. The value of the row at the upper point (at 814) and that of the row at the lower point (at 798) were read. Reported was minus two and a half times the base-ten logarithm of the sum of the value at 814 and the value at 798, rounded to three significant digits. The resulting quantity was -6.44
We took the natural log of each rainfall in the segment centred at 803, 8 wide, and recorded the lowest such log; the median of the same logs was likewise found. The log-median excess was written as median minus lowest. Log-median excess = 0.114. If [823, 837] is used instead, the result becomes 0.064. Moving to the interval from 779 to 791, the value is 0.066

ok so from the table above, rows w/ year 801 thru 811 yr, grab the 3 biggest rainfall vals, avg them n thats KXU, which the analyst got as 189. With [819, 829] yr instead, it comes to 233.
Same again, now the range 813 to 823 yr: 204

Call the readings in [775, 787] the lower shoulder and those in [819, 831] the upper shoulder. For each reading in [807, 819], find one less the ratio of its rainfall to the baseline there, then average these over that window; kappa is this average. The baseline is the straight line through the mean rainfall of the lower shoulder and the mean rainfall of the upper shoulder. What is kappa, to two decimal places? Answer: 0.16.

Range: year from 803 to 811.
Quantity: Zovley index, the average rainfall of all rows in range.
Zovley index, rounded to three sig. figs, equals 185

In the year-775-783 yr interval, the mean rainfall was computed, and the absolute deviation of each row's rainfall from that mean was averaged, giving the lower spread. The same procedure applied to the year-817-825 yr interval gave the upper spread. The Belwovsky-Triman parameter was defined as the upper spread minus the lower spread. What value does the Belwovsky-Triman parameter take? 5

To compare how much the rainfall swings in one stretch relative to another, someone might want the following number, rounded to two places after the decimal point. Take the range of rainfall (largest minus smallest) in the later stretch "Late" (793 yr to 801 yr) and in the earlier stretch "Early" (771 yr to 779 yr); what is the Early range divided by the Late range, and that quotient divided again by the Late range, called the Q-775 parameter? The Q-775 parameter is 0.01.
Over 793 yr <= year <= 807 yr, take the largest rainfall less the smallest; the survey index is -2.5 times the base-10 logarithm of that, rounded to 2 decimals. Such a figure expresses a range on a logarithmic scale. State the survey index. -4.67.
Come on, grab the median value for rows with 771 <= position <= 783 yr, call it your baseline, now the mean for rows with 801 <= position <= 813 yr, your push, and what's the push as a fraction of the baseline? 0.66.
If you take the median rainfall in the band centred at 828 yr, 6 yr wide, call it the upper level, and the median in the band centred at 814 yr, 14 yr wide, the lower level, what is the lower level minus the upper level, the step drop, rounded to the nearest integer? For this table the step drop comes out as -47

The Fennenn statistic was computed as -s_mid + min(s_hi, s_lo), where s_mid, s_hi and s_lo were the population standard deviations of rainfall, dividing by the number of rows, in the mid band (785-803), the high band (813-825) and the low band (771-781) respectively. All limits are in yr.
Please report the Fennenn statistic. -32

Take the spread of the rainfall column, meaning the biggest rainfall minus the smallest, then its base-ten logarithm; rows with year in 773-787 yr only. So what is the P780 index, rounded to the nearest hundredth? 1.49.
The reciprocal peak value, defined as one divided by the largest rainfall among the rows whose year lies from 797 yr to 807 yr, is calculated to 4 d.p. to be 0.0055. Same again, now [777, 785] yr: 0.0036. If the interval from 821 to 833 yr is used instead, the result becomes 0.0039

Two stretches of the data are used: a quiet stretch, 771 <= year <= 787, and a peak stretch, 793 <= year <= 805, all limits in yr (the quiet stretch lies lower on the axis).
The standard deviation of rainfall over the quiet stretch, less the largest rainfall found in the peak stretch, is -216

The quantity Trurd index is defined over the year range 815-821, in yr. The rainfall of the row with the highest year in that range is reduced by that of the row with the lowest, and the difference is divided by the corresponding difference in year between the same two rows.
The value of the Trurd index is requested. -3.0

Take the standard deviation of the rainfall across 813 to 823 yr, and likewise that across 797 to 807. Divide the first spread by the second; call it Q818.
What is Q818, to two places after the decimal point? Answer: 0.92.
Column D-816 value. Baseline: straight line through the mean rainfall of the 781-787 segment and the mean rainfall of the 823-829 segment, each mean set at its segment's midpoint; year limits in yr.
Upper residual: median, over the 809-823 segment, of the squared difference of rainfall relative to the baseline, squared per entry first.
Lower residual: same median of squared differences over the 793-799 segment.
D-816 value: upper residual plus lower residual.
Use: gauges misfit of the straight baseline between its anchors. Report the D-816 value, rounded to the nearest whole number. 6497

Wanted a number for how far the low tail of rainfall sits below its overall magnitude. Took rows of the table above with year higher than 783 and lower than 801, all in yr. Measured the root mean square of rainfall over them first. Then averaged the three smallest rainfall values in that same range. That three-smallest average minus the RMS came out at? -57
